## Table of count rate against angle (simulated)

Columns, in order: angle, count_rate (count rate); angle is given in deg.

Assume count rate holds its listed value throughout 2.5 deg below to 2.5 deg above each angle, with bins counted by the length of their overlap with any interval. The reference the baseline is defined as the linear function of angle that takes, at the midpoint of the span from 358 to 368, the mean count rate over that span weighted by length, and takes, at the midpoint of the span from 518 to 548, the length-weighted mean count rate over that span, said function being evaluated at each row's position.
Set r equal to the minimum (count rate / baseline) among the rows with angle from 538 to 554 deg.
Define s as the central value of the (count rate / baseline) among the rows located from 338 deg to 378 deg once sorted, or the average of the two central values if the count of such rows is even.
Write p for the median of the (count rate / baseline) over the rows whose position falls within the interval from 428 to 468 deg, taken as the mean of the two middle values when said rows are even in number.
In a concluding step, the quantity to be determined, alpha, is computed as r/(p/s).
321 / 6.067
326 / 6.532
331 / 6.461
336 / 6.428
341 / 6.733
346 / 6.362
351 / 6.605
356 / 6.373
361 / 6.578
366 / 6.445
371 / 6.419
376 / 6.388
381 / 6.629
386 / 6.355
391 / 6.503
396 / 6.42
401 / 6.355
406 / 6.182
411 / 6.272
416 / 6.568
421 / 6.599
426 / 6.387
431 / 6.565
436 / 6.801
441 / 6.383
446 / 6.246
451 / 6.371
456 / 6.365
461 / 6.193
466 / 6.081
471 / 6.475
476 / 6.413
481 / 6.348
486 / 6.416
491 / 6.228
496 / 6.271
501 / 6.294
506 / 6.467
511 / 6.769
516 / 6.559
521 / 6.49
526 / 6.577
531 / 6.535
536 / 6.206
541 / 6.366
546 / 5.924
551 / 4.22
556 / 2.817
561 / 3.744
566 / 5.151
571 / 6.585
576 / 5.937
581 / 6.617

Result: 0.7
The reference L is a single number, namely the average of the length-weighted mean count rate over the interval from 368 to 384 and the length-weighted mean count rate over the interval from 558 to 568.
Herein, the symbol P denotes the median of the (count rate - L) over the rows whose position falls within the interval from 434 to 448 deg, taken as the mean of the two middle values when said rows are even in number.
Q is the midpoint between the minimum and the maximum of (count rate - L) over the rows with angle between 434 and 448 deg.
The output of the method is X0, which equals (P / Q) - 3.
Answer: -2.13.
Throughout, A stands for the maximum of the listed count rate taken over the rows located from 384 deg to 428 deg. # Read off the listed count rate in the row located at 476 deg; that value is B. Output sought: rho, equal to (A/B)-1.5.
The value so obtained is -0.47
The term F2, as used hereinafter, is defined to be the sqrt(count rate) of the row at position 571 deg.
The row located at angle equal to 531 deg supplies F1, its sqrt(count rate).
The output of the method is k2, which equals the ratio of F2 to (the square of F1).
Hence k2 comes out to 0.393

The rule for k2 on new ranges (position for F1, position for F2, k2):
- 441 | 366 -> 0.398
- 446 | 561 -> 0.310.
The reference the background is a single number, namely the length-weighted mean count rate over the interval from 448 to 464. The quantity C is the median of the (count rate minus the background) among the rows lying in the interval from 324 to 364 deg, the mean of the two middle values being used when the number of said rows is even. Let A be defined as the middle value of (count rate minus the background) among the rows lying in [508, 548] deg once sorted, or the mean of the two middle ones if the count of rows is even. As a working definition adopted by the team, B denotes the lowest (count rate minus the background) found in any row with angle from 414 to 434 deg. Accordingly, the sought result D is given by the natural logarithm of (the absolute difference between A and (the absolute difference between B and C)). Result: -2.3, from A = 0.21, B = 0.09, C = 0.20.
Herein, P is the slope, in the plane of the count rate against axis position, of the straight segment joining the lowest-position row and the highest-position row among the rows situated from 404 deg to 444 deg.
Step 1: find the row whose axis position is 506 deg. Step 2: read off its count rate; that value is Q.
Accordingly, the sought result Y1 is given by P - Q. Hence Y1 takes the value -6.46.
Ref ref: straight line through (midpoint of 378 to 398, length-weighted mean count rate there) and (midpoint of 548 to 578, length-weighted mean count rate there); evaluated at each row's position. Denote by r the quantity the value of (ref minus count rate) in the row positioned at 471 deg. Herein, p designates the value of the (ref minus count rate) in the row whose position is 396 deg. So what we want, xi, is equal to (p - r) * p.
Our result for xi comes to -0.02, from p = 0.0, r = -0.82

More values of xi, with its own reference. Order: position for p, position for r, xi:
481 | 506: -0.29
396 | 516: -0.03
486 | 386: 0.96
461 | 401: 0.19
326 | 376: 0.20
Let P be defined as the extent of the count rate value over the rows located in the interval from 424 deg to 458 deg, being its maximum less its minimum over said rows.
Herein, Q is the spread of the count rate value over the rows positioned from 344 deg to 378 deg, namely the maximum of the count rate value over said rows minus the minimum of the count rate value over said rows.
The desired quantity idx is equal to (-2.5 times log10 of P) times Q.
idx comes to 0.2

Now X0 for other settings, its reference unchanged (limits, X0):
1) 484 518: -2.08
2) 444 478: -1.90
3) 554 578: -2.64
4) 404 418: -2.11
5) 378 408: -2.02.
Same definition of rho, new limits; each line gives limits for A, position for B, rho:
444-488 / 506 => -0.50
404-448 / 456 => -0.43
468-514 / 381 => -0.48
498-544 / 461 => -0.41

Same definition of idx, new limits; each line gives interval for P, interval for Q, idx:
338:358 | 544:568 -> 3.3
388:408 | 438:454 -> 0.2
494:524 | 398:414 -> 0.1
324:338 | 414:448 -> 1.4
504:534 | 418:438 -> 0.5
